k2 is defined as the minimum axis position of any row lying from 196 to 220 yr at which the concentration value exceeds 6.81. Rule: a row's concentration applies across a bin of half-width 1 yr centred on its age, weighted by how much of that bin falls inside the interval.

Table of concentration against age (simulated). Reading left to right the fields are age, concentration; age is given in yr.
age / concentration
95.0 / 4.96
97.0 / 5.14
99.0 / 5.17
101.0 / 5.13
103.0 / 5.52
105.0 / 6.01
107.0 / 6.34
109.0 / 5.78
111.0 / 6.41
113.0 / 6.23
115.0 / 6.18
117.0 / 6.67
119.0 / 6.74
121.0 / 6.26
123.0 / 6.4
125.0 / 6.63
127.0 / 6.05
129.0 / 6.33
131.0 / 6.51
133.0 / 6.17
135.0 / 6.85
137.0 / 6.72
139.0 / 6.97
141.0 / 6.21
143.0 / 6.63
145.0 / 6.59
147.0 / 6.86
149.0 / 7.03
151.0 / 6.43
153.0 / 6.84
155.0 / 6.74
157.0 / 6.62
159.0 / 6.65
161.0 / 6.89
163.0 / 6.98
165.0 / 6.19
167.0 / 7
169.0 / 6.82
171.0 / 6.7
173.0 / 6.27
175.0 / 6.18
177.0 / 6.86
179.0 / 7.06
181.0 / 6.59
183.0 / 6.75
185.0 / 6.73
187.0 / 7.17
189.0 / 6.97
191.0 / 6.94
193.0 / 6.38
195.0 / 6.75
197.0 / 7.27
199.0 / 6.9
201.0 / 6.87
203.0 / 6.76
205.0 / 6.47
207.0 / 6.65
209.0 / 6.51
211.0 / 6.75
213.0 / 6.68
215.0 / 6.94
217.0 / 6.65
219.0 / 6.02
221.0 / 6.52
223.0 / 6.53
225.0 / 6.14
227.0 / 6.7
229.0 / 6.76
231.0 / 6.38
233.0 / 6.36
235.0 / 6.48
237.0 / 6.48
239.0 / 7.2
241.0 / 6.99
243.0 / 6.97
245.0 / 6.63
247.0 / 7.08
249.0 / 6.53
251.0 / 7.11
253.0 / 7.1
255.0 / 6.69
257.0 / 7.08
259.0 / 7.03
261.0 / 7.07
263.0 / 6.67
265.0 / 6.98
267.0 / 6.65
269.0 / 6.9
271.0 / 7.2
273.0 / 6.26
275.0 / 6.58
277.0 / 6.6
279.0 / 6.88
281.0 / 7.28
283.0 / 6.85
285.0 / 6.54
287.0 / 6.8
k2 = 197.0 yr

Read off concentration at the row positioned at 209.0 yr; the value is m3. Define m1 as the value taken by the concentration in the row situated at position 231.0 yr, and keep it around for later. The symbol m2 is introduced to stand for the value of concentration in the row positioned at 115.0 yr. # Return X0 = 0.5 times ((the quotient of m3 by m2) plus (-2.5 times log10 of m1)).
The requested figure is -0.48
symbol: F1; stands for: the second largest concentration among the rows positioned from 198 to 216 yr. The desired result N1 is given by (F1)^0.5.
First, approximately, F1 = 6.9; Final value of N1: 2.627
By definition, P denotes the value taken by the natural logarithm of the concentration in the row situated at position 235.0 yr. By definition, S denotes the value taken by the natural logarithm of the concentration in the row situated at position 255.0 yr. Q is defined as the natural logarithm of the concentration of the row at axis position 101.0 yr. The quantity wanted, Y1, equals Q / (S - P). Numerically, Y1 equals 51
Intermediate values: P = 1.87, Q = 1.64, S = 1.90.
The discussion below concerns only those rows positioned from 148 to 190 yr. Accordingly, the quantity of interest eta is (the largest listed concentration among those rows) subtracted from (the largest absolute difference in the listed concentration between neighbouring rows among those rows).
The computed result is -6.36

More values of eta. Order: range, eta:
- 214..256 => -6.48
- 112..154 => -6.27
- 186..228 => -6.64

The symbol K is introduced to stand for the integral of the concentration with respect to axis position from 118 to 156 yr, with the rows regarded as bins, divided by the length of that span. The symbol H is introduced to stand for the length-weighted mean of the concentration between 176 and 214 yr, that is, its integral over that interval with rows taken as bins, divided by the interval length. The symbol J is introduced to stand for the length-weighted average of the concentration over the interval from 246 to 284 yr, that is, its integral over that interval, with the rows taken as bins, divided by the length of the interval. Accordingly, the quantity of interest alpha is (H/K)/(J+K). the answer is 0.0768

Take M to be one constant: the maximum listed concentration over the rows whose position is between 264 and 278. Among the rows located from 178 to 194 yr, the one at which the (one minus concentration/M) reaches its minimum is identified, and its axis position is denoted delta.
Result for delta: 187.0 yr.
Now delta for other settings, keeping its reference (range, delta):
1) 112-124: 119.0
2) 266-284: 281.0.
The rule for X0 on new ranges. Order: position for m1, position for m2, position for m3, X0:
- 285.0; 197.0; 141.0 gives -0.59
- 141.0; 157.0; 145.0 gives -0.49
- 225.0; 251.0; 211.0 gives -0.51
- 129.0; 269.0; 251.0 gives -0.49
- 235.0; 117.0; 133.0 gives -0.55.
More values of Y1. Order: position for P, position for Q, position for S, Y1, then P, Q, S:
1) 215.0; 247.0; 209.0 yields -31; 1.94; 1.96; 1.87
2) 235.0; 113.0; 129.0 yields -78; 1.87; 1.83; 1.85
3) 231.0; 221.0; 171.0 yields 38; 1.85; 1.87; 1.90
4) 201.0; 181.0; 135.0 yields -647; 1.93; 1.89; 1.92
